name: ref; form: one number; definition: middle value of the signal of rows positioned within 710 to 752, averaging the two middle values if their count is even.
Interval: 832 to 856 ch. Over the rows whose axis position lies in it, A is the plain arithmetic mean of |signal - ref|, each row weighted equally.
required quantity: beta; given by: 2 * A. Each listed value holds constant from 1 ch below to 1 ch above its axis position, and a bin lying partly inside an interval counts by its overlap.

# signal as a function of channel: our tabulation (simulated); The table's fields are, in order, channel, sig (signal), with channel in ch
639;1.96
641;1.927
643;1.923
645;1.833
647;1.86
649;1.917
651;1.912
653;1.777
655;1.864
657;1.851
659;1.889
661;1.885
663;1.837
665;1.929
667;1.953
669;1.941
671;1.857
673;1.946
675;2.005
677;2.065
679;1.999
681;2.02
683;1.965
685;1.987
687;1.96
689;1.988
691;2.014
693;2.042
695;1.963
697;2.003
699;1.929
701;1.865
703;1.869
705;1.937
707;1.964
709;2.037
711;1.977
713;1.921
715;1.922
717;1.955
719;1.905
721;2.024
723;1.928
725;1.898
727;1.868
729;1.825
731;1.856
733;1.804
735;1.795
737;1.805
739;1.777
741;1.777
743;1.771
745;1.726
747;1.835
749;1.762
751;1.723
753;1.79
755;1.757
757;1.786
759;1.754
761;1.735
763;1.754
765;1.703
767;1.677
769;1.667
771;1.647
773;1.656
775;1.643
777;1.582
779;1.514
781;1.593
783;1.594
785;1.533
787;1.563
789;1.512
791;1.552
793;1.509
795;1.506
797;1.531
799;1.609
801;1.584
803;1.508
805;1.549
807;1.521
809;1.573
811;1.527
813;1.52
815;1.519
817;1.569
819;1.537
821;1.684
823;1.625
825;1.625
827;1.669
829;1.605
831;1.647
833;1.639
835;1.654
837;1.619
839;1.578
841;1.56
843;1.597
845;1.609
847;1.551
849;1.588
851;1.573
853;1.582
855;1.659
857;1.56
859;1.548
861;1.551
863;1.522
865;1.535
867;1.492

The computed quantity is 0.47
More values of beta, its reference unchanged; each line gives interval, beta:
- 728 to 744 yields 0.08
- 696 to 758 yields 0.16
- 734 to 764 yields 0.13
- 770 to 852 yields 0.51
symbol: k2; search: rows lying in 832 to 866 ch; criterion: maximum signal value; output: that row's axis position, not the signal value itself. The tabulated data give 855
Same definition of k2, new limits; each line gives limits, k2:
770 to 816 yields 773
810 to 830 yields 821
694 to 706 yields 697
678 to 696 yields 693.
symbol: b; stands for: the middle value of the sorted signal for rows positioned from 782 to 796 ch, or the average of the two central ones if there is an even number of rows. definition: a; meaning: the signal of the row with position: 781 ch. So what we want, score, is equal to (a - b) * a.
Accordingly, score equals 0.10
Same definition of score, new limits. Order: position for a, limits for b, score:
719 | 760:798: 0.59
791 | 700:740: -0.54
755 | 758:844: 0.29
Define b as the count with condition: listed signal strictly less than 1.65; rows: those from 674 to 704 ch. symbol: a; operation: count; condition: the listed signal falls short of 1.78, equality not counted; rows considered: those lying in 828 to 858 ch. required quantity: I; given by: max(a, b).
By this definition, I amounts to 15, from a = 15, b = 0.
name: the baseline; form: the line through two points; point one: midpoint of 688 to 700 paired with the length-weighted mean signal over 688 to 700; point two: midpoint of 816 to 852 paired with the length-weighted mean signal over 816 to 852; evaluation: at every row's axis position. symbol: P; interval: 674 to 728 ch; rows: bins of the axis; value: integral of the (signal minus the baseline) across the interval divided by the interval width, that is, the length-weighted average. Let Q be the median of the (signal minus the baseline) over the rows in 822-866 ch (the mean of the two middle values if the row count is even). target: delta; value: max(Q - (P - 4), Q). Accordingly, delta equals 4.02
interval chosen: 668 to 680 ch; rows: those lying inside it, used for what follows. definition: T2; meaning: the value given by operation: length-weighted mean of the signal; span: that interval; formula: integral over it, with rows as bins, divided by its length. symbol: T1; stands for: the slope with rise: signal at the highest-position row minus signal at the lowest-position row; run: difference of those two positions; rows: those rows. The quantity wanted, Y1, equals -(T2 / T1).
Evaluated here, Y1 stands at -339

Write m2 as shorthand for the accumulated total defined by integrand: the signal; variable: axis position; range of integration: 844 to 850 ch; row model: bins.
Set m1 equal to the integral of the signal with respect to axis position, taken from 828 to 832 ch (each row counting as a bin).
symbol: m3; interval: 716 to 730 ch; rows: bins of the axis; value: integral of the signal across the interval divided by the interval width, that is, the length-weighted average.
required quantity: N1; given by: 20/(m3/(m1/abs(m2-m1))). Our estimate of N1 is 23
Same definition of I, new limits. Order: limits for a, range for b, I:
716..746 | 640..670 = 4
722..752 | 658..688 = 6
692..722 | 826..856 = 12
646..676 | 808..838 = 12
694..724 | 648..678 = 0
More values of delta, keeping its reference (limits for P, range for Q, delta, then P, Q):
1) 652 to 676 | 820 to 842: 4.20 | -0.18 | 0.02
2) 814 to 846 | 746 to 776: 3.93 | -0.01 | -0.08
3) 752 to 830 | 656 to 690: 4.01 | -0.11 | -0.10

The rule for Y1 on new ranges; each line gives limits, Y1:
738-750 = 1183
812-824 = -150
